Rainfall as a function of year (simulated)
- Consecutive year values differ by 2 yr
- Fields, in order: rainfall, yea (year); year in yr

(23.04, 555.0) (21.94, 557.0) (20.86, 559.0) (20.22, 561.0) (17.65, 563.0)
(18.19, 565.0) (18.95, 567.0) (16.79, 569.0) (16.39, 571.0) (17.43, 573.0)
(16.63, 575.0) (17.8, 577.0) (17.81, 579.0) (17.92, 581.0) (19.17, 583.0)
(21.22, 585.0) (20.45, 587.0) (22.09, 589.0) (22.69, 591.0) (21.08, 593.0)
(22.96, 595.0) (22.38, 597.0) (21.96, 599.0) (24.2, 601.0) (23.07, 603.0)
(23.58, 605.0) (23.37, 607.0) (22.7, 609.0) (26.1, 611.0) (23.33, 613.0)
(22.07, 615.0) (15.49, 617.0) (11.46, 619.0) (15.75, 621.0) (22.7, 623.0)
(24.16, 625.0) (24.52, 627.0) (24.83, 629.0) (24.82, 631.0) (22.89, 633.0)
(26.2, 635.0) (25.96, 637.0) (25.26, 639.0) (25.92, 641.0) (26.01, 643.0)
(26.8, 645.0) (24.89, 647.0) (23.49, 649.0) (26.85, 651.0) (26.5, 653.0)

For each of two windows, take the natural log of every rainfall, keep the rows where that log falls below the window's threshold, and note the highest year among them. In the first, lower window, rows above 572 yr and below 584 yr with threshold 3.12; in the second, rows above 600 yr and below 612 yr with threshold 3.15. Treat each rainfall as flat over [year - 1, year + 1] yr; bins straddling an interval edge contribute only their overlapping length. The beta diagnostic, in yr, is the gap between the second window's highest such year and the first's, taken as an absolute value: 26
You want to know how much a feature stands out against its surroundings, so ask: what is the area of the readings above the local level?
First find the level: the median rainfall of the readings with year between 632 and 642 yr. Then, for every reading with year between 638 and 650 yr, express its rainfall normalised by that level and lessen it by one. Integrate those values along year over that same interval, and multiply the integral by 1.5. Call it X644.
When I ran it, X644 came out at -0.4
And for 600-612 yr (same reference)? -1.4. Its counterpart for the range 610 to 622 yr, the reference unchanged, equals -4.8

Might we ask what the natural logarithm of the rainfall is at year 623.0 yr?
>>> 3.12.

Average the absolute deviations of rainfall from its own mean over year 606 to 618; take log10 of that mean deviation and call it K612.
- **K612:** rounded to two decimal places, 0.35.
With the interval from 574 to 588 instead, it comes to 0.13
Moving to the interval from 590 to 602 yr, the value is -0.13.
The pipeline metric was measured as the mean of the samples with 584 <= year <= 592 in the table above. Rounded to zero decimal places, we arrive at 22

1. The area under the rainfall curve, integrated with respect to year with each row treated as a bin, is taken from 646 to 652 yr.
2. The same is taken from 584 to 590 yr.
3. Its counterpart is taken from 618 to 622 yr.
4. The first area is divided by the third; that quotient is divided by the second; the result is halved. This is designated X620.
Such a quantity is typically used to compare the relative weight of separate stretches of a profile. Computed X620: 0.011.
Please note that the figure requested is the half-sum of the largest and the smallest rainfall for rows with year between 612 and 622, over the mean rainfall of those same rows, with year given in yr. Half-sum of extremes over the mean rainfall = 0.99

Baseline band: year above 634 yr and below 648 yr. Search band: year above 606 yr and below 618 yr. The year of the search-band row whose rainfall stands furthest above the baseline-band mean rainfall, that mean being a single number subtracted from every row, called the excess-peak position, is 611.0 yr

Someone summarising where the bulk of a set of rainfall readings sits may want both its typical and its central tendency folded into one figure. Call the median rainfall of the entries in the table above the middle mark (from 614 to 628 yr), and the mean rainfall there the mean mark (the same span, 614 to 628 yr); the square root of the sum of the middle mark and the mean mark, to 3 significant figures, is 6.44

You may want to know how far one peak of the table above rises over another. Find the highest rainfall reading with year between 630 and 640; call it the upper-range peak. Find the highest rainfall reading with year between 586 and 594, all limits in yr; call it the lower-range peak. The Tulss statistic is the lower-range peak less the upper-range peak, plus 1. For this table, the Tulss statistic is -2.5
